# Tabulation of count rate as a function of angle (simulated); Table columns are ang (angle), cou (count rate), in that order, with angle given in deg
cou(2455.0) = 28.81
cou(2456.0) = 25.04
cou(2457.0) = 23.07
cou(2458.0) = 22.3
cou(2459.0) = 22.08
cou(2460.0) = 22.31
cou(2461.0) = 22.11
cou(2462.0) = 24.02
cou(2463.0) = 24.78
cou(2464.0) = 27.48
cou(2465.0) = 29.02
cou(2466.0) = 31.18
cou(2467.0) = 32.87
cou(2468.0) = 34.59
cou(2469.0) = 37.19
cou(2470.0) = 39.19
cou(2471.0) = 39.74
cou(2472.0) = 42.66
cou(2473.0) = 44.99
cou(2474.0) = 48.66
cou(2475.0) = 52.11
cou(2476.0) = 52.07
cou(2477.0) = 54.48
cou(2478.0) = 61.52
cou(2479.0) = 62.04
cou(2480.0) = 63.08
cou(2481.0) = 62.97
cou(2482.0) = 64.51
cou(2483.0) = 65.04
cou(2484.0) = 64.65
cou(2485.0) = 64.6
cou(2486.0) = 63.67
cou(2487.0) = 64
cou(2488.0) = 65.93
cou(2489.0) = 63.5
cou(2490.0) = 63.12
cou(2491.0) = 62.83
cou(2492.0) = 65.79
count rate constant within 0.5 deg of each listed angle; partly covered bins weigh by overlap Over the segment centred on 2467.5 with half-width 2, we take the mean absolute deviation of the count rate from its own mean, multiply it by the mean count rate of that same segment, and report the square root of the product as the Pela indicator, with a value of 8.1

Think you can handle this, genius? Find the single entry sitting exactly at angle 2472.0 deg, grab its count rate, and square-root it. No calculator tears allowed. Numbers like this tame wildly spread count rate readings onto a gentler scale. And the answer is 6.5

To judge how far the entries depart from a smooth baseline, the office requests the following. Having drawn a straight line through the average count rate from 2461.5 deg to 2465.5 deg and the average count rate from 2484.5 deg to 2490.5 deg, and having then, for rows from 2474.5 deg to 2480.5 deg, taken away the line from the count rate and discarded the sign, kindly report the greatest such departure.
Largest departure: 12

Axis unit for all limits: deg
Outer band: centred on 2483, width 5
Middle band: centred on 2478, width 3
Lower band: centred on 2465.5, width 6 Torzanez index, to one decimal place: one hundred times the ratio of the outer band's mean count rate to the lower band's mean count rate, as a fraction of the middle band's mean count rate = 3.6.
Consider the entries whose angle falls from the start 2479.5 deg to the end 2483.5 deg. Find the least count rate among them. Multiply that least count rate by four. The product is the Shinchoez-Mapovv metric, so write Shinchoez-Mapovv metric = 252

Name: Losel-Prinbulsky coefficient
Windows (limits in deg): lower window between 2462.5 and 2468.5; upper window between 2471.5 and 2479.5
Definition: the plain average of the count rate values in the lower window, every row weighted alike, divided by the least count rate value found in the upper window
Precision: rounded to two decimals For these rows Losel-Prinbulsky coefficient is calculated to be 0.70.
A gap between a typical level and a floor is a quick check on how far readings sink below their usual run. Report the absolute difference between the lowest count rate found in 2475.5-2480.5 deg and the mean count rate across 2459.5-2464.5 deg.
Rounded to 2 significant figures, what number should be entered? 28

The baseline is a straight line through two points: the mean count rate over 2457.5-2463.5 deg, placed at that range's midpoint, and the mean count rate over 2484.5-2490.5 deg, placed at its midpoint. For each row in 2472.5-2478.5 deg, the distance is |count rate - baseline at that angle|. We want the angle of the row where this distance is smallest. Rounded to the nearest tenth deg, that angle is 2473.0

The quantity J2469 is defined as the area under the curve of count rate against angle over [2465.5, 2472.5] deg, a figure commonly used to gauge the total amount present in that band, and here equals 257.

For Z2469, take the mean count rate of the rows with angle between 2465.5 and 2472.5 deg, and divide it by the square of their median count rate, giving 0.0266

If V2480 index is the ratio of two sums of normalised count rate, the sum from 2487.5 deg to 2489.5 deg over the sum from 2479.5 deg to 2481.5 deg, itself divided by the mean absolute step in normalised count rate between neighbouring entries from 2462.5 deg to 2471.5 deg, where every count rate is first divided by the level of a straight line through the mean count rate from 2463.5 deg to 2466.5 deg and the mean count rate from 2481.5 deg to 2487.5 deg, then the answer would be 54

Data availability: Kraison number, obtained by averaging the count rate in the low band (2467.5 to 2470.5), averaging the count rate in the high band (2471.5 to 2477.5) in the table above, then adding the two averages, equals 86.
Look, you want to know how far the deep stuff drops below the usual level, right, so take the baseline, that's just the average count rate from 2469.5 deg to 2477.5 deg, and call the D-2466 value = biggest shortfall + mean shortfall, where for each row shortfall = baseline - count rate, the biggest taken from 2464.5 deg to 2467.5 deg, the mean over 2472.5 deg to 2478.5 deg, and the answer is 12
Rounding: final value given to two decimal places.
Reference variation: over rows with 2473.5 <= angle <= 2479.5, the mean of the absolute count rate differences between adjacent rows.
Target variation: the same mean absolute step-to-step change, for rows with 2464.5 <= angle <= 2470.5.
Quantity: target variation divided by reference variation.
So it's 0.76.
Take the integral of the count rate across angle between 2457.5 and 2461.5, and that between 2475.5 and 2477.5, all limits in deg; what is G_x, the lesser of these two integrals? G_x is 89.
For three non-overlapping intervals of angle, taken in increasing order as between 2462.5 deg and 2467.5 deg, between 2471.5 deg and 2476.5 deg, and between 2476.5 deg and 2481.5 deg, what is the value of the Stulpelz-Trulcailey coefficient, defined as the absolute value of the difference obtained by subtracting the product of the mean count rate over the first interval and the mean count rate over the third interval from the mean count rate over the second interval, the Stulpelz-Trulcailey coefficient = 1720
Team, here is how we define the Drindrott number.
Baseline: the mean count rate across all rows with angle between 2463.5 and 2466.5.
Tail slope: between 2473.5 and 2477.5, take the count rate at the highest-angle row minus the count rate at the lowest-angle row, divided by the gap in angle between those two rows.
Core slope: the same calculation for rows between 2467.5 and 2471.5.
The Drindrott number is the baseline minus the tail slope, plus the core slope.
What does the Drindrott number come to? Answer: 29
